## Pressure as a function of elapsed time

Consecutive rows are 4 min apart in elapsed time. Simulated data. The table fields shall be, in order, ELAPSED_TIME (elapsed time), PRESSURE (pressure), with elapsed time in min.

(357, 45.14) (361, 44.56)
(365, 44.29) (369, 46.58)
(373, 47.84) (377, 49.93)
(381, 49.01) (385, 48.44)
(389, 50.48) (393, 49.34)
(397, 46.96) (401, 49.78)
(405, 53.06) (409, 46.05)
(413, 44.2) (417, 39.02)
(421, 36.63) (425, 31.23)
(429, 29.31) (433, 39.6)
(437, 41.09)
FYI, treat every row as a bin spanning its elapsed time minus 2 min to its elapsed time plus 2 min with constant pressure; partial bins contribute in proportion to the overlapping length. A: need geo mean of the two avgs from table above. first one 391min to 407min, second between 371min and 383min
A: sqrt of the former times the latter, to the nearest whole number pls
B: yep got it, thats 49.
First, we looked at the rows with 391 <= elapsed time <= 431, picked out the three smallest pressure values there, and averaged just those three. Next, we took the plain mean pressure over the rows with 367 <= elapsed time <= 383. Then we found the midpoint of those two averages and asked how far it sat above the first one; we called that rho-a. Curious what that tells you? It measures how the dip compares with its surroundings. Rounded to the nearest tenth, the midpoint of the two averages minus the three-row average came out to 8.0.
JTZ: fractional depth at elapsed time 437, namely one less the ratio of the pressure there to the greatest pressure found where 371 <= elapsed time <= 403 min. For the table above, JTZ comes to 0.19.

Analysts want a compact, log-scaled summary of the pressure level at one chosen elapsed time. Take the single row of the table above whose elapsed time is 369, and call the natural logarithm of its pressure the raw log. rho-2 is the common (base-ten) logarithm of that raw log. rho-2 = 0.584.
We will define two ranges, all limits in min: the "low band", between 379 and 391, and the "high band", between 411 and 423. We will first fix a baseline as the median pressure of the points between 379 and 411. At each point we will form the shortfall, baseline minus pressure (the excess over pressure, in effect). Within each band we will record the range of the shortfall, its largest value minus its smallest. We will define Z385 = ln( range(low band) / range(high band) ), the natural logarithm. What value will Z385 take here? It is -1.3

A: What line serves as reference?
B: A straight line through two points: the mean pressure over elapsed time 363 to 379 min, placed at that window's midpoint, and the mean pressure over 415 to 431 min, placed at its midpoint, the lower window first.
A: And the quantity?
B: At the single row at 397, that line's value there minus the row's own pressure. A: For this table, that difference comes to -6.4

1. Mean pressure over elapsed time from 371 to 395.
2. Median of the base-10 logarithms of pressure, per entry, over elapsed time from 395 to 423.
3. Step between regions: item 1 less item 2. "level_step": 47.5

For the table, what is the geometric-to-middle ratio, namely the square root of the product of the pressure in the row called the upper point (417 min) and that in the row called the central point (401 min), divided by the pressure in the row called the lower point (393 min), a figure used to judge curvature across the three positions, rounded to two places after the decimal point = 0.89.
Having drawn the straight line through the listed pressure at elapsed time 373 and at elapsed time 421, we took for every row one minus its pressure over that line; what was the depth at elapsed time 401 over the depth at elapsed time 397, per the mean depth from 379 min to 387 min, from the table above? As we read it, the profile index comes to -26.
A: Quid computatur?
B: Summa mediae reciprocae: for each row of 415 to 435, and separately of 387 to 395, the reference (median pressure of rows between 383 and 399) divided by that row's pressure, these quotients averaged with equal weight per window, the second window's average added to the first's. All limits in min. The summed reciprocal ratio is 2.39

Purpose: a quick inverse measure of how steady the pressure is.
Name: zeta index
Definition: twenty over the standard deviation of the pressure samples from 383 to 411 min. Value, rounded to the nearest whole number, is 9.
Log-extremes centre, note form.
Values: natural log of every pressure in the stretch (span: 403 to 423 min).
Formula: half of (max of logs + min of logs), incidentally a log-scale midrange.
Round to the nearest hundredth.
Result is 3.79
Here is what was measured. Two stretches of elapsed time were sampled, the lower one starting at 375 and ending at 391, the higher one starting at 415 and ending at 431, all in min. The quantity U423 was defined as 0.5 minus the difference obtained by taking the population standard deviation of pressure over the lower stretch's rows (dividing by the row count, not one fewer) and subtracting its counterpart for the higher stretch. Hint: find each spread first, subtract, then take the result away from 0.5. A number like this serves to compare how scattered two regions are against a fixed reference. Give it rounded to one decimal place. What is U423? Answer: 3.6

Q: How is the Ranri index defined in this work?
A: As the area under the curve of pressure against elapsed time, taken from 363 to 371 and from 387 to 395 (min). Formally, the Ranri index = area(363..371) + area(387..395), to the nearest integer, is 763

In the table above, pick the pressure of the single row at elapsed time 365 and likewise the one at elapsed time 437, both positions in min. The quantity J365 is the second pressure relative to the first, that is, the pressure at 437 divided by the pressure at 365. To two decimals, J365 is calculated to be 0.93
